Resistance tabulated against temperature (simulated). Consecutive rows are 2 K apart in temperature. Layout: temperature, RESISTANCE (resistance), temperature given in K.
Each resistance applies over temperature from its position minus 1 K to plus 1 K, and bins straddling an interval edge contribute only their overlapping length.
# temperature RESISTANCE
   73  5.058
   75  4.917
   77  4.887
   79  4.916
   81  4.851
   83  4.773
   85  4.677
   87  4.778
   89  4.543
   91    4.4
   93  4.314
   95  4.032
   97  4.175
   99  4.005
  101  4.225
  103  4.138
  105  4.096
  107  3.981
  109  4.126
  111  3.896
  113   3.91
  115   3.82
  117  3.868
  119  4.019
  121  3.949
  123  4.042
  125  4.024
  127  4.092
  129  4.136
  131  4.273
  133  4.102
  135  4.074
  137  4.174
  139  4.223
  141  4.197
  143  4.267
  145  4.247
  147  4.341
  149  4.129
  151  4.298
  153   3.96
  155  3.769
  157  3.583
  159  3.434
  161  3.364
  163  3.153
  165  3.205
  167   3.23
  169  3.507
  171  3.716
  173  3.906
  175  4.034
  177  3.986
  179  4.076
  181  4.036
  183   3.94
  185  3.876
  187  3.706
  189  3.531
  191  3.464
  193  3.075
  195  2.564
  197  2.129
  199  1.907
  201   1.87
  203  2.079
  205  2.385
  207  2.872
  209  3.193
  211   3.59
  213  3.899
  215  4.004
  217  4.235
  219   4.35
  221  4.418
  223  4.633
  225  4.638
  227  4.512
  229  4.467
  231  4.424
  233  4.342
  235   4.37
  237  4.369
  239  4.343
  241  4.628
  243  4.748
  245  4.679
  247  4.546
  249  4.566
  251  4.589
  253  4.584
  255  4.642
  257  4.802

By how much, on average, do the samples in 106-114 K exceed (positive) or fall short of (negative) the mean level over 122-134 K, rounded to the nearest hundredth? -0.13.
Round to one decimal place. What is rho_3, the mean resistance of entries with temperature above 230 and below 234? 4.4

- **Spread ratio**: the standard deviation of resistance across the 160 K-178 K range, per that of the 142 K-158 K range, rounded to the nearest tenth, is 1.3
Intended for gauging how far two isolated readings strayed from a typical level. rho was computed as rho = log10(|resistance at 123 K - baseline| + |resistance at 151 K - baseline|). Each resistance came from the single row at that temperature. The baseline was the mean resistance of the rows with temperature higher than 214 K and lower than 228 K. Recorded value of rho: -0.34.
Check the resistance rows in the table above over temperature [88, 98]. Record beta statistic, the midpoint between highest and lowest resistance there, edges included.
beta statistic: 4.3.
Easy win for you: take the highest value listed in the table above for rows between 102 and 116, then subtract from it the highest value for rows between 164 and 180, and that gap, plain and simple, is 0.06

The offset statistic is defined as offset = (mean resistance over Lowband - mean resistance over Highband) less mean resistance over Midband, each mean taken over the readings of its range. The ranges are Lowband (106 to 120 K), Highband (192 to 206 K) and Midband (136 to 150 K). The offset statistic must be -2.6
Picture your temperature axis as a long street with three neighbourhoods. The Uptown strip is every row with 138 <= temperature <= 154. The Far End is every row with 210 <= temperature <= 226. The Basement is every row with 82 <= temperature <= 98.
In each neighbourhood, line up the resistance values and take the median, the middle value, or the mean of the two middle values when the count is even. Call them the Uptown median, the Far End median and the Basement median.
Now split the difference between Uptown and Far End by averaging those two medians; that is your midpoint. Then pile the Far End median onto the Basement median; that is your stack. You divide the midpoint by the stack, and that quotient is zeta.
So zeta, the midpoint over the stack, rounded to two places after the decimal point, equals 0.49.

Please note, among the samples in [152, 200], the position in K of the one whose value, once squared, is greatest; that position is 179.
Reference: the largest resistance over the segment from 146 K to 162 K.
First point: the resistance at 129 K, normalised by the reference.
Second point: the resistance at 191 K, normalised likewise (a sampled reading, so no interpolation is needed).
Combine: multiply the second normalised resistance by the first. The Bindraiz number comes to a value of 0.76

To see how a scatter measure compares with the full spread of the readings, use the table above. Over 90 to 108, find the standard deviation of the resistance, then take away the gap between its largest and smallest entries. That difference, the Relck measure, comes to -0.28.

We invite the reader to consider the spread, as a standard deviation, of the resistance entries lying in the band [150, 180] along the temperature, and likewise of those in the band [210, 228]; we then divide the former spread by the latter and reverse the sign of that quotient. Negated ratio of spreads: -1.0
